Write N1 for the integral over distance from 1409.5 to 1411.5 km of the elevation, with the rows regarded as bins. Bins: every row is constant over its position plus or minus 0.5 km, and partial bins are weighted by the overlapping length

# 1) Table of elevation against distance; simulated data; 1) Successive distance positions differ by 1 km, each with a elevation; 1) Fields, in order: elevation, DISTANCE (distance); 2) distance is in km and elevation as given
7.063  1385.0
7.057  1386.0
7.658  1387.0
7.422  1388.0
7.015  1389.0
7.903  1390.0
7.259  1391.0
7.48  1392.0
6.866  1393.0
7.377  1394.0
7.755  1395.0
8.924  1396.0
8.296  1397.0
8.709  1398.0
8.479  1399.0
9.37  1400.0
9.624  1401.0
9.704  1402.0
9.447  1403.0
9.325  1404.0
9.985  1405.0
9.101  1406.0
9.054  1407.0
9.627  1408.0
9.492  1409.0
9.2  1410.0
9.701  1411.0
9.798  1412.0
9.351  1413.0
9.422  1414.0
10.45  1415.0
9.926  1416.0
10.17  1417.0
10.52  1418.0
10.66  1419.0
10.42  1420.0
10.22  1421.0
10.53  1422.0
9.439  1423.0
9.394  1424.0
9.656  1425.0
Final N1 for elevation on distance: 19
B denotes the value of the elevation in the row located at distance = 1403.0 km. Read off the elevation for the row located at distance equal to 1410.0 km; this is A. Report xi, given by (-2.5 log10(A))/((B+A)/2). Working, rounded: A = 9.2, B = 9.447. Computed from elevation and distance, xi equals -0.258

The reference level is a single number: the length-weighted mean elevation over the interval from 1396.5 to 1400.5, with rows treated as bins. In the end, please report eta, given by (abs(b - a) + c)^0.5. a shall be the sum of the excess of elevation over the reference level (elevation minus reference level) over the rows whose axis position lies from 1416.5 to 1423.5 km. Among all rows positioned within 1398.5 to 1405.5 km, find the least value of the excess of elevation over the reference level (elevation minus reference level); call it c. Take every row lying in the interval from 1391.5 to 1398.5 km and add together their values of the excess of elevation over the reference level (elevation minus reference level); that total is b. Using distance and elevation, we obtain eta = 4.0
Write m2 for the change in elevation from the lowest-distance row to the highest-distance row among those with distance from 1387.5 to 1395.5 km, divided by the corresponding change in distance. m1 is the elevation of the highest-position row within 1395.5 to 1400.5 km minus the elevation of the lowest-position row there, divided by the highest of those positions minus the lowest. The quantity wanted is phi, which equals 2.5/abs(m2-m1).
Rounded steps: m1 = 0.11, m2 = 0.0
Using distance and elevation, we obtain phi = 39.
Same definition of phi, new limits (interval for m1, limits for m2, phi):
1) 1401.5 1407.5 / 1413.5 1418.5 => 6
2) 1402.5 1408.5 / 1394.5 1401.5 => 9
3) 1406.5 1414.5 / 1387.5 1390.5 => 13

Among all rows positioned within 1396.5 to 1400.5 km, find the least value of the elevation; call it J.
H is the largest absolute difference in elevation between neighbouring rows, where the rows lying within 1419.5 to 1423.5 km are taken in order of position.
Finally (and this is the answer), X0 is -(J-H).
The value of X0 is -7.2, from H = 1.09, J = 8.296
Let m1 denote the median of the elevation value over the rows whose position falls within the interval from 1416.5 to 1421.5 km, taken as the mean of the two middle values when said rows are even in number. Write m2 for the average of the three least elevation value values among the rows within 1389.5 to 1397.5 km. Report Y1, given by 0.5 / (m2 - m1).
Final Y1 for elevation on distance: -0.15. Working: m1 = 10.4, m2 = 7.2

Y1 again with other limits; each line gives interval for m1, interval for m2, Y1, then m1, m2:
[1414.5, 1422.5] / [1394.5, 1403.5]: -0.22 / 10.4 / 8.2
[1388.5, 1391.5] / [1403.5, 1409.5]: 0.26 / 7.3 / 9.2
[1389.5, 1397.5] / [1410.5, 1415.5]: 0.27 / 7.6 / 9.5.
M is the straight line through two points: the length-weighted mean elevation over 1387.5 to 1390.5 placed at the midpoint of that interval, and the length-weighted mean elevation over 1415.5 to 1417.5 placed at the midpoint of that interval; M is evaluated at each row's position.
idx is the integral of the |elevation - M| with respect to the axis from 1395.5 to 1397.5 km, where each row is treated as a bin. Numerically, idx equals 0.91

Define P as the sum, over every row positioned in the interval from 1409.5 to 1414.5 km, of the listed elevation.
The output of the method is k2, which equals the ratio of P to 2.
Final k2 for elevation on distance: 23.7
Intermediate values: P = 47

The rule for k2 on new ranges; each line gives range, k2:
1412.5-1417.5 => 24.7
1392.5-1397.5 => 19.6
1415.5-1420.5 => 25.8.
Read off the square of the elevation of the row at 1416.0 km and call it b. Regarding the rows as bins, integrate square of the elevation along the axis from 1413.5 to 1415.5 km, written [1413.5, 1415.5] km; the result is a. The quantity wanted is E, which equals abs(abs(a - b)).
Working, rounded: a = 198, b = 98.5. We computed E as 99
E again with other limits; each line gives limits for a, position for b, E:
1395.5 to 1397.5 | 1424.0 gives 60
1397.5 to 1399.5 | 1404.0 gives 61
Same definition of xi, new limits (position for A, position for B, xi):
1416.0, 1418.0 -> -0.244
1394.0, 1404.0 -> -0.260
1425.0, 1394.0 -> -0.289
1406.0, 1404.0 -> -0.260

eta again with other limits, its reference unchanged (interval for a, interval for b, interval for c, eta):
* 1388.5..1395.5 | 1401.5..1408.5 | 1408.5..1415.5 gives 3.9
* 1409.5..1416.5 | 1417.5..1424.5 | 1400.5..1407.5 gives 1.9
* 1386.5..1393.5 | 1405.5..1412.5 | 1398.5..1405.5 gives 3.8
